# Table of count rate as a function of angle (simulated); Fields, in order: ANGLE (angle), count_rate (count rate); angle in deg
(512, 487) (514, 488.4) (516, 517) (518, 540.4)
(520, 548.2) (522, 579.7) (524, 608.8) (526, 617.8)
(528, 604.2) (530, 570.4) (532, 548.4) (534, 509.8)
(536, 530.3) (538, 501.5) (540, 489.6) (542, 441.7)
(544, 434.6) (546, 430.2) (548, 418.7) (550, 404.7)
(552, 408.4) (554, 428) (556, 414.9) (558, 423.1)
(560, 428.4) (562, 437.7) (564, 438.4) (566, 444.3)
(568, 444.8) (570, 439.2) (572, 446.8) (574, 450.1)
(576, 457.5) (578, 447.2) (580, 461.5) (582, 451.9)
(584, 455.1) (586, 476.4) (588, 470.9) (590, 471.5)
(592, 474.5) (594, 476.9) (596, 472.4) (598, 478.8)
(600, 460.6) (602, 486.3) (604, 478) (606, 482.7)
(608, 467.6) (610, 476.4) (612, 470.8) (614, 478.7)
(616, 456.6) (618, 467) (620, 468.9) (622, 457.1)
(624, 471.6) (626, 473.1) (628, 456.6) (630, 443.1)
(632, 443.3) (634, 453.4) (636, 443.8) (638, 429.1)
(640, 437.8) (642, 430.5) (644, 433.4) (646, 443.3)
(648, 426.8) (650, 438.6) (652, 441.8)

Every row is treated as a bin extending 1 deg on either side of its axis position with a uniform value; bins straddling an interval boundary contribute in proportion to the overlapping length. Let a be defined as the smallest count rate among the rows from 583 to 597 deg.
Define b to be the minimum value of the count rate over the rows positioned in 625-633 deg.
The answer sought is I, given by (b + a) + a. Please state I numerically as 1353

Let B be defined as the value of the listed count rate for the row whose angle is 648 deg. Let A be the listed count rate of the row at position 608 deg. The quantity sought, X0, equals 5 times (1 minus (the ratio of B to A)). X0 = 0.4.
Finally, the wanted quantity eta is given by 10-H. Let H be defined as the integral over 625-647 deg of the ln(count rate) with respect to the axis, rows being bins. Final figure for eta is -124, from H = 134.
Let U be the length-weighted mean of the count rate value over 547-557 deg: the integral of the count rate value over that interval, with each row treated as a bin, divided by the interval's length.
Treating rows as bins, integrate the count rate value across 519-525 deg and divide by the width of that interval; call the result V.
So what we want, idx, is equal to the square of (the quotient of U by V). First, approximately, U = 415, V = 579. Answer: 0.5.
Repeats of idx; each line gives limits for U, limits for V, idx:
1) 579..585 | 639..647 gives 1.1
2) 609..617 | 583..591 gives 1.0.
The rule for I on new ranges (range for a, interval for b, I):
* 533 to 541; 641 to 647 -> 1410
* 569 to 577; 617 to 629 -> 1335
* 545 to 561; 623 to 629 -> 1266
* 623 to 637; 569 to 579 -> 1325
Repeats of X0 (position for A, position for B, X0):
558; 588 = -0.6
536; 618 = 0.6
